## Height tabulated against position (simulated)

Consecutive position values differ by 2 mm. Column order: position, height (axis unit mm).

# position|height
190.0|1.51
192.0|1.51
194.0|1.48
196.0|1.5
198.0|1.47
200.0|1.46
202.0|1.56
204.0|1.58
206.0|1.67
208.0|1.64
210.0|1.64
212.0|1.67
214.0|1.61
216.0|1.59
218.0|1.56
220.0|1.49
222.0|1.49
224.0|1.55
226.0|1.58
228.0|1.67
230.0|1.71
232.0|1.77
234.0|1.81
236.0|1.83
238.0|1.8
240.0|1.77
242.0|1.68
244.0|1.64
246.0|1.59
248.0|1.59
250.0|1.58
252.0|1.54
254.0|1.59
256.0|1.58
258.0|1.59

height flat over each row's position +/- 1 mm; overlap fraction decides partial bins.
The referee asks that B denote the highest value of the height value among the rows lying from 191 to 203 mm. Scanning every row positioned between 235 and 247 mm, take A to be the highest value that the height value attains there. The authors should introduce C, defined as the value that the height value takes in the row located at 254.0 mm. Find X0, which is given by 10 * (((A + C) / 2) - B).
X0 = 1.5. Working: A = 1.83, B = 1.56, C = 1.59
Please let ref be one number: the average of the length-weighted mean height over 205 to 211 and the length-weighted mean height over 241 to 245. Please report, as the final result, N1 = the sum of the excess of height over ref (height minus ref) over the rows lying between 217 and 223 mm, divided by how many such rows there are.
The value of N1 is -0.14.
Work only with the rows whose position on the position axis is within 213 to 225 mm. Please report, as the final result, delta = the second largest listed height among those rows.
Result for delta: 1.59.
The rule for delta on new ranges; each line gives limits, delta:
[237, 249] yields 1.77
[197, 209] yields 1.64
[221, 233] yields 1.71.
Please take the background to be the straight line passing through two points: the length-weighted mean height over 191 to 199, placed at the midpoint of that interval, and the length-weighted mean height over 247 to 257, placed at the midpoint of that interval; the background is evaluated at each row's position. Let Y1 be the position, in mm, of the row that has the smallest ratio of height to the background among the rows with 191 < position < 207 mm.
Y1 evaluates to 200.0 mm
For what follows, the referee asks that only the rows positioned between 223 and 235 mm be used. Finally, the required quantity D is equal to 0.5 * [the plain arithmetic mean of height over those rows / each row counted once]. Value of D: 0.84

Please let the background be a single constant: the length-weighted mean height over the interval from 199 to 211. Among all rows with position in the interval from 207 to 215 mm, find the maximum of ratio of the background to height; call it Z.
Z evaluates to 0.99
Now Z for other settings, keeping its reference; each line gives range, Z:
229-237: 0.93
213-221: 1.07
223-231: 1.03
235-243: 0.95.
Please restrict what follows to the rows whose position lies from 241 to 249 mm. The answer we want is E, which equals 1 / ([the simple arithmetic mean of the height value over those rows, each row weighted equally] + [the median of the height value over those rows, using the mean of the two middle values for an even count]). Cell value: 0.309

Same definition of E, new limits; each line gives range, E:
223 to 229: 0.314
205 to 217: 0.305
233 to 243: 0.279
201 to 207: 0.314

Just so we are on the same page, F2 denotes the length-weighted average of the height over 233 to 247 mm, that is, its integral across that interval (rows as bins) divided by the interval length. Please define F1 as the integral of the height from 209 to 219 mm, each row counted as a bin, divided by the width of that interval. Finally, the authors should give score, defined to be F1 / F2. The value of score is 0.93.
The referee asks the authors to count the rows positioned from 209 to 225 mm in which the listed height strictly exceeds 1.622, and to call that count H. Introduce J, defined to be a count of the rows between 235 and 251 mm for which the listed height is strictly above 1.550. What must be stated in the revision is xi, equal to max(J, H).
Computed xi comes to 8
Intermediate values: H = 2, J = 8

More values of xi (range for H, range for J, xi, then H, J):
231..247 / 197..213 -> 7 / 7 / 6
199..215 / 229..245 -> 8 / 4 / 8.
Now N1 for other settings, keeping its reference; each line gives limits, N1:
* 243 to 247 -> -0.04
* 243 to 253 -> -0.07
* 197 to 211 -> -0.08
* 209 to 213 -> 0.00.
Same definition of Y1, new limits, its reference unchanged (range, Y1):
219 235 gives 222.0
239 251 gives 250.0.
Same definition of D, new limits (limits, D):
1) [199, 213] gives 0.80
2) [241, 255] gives 0.80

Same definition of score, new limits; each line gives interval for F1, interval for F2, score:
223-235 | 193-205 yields 1.11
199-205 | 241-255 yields 0.96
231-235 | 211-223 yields 1.14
